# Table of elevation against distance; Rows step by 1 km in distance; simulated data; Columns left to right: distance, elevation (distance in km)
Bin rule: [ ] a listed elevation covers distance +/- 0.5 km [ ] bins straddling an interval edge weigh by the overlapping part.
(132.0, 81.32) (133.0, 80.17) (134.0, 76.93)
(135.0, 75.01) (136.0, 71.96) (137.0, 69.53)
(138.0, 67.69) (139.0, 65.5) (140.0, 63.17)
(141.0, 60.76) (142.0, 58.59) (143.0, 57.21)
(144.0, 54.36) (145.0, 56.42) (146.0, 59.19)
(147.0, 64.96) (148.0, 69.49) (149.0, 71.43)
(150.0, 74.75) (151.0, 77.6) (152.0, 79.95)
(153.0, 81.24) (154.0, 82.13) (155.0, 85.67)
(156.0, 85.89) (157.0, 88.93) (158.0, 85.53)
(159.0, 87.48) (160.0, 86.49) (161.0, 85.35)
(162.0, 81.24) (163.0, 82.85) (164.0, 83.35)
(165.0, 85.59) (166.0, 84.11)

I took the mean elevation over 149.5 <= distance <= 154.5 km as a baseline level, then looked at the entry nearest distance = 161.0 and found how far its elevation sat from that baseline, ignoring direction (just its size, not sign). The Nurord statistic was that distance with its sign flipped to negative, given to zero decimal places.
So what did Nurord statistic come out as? -6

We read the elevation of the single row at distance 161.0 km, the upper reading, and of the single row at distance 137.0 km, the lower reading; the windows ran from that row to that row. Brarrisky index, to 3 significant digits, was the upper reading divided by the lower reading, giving 1.23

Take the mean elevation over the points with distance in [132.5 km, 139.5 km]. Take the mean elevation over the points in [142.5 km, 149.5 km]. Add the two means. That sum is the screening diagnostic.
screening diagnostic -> 134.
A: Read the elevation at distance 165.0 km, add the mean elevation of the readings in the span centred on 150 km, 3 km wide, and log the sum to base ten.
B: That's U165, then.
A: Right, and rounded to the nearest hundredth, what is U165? 2.20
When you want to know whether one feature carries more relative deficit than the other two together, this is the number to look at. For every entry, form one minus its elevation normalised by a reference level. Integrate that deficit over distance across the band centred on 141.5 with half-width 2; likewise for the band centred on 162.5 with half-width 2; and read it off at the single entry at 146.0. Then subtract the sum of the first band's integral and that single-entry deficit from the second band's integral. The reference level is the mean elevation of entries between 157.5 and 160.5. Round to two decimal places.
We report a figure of -1.39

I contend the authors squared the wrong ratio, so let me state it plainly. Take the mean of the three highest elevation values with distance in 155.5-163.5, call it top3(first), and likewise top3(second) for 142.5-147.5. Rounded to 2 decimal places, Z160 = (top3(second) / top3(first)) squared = 0.48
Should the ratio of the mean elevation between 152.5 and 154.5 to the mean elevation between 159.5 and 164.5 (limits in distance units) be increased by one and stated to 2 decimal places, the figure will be 1.97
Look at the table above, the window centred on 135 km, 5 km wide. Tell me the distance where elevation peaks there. 133.0 km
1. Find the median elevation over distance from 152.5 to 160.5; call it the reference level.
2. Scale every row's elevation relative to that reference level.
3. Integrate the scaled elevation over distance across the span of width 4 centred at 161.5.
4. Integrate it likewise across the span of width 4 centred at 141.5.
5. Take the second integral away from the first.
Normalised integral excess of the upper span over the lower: 1.12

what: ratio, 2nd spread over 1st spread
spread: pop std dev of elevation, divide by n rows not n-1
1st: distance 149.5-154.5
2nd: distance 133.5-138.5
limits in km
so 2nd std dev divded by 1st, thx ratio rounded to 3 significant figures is 1.27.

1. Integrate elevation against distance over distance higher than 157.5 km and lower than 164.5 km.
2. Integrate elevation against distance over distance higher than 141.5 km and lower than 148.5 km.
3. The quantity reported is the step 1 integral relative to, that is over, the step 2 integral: 1.41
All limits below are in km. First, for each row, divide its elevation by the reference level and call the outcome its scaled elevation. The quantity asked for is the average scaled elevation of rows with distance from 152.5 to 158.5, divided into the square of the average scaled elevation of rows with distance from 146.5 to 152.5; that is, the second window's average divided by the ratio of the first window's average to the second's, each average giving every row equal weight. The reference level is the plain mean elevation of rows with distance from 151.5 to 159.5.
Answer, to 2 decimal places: 0.74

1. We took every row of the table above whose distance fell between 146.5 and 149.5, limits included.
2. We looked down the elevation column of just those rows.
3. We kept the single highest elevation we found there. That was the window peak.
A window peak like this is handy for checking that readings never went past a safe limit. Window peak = 71.43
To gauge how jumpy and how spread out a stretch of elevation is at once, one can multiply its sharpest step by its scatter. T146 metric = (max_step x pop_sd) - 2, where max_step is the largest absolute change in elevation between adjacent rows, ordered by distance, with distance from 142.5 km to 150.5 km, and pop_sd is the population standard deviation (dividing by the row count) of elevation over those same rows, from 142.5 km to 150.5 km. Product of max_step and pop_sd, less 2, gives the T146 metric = 40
